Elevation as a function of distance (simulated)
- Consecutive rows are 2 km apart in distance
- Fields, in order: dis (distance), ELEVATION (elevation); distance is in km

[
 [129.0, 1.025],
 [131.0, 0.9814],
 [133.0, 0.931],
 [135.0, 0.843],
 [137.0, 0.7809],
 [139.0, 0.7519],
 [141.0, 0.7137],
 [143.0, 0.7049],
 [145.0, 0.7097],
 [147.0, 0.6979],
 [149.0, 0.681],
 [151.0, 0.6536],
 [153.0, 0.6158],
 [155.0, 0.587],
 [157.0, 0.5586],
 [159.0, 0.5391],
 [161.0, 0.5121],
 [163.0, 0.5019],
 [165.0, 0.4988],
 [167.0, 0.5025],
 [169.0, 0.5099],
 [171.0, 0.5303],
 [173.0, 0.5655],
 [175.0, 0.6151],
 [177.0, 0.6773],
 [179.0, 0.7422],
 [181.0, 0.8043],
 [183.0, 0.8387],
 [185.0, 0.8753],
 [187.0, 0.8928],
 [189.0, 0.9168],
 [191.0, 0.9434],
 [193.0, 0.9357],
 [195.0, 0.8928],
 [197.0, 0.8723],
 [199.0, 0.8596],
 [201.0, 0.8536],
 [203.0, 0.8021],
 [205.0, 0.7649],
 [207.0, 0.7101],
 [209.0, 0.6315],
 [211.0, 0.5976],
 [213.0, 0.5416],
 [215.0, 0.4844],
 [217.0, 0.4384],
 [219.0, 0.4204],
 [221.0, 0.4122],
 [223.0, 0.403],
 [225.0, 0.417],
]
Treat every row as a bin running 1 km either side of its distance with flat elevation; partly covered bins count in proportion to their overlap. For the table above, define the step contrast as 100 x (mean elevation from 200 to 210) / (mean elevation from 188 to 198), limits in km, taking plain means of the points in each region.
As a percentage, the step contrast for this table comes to 82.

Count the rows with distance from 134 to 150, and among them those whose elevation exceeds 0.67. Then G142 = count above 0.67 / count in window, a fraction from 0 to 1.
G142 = 1.00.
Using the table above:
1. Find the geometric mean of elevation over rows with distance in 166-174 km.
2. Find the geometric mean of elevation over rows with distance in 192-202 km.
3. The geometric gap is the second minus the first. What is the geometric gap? 0.36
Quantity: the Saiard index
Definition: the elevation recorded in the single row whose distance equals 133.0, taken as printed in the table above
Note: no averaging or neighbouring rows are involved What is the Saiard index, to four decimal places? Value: 0.9310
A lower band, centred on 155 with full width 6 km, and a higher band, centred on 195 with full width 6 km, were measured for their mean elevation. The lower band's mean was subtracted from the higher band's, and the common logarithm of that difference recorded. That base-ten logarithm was -0.50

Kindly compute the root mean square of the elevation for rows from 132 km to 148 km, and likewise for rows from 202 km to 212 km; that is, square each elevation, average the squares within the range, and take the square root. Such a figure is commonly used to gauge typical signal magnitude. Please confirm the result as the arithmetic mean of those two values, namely 0.738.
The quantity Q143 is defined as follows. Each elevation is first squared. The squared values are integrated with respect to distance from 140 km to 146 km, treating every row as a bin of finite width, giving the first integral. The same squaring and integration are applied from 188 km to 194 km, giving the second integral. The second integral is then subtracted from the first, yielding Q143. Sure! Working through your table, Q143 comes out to -2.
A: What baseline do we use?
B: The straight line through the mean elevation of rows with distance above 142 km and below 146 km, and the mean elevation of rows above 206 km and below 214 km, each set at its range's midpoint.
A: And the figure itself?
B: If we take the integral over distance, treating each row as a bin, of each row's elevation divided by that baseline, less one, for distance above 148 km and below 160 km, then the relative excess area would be -2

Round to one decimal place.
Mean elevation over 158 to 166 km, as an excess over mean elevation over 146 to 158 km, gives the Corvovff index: -0.1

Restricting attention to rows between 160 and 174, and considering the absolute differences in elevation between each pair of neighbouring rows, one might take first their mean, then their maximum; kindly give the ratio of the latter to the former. 2.64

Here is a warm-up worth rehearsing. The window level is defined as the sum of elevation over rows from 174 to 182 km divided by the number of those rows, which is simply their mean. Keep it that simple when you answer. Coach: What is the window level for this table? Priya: 0.71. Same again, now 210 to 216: 0.54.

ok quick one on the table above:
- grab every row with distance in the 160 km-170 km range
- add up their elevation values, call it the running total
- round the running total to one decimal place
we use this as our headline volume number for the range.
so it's 2.5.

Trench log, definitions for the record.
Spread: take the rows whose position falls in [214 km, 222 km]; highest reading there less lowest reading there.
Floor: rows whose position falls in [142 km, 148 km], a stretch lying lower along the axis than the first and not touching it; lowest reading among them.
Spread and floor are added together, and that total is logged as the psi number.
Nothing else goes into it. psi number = 0.77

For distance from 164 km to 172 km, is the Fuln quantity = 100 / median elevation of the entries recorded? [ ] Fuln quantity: 198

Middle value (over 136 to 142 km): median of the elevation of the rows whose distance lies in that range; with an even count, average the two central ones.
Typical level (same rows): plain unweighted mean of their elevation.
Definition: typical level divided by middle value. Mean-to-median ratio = 0.996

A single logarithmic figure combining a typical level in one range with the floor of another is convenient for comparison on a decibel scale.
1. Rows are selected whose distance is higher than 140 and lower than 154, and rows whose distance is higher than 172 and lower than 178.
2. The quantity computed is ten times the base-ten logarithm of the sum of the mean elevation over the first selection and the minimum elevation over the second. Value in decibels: 1.0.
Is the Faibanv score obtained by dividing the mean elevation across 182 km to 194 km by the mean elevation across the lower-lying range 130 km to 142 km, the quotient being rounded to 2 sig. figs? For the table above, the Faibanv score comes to 1.1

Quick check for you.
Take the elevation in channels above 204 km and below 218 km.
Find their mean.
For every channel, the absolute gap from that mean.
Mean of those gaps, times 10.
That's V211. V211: 0.92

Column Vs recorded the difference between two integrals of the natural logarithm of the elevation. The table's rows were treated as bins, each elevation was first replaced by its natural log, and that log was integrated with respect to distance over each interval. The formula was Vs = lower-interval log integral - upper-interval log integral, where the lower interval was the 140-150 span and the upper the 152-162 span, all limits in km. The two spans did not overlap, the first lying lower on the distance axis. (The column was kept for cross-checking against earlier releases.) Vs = 2.2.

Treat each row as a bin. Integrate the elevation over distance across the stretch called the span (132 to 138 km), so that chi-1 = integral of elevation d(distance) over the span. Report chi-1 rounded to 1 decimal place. 5.1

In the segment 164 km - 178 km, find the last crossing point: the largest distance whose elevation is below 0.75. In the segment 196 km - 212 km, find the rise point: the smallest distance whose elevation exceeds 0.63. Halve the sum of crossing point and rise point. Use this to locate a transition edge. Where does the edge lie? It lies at 187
